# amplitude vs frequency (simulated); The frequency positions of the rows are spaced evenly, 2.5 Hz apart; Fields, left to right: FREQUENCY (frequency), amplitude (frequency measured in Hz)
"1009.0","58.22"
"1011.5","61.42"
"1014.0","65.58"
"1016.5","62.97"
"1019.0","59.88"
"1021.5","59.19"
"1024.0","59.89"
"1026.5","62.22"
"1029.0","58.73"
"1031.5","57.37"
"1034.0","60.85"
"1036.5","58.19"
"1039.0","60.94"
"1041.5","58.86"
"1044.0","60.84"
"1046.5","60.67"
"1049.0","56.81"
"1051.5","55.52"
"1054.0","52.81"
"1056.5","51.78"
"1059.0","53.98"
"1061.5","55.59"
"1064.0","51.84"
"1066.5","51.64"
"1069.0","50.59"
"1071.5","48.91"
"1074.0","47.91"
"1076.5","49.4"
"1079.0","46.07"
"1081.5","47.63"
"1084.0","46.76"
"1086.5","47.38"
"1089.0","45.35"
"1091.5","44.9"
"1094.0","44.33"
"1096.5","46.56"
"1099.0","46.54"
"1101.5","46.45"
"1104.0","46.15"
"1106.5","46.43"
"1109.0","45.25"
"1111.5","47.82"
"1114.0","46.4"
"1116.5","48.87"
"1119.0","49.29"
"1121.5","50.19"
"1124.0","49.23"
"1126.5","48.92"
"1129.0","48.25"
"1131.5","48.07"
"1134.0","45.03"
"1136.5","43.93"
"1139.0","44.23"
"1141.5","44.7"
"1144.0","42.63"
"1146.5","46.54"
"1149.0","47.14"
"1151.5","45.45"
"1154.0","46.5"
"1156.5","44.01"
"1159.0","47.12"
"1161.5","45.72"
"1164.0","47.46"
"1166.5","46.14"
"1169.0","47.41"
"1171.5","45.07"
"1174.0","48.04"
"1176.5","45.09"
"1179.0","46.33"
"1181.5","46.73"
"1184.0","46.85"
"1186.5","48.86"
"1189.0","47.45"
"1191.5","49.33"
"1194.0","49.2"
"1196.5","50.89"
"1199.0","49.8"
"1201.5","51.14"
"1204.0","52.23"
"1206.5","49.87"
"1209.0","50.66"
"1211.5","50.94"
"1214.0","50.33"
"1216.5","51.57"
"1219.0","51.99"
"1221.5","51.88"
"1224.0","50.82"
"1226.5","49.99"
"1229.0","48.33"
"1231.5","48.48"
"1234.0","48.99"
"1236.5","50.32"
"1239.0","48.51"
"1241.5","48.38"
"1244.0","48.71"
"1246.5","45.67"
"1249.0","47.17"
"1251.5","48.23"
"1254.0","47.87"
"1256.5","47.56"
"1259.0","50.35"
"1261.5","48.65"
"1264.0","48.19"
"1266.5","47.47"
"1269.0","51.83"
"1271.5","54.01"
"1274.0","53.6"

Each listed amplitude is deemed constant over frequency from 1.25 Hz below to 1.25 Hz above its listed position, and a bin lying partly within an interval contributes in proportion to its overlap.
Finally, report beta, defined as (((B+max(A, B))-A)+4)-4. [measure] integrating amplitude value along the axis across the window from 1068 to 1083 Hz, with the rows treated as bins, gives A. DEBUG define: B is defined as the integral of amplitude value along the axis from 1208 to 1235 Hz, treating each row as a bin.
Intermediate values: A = 725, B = 1360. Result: 1995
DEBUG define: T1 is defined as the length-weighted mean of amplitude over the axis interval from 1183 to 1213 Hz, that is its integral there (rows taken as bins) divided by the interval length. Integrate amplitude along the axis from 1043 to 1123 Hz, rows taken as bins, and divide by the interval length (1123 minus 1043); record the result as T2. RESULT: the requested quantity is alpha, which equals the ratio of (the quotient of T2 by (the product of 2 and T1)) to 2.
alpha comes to 0.249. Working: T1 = 49.8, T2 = 49.7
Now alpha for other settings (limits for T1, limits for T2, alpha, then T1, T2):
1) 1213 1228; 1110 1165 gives 0.229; 51.1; 46.7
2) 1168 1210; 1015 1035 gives 0.310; 48.5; 60.2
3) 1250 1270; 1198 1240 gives 0.258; 48.7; 50.4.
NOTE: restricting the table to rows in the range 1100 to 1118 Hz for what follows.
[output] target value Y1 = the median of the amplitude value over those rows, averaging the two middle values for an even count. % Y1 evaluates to 46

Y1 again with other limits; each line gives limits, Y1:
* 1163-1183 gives 47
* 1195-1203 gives 51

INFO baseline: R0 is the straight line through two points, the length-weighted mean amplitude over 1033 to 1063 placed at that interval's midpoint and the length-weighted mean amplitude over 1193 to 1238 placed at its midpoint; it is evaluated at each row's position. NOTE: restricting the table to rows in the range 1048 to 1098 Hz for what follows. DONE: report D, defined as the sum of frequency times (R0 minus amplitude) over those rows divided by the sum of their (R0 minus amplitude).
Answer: 1079.3 Hz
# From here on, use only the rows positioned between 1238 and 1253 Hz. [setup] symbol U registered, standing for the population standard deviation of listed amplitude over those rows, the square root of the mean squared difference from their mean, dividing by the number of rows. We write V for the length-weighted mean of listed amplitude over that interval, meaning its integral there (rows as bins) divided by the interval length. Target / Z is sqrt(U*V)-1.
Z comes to 6.1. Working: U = 1.1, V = 48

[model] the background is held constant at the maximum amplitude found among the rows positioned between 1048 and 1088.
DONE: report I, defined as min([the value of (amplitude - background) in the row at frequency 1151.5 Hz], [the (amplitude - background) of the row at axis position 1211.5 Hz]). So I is -11.4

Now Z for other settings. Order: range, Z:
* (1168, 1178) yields 6.9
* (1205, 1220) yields 5.0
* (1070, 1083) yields 6.4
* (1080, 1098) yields 6.4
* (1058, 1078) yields 10.1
